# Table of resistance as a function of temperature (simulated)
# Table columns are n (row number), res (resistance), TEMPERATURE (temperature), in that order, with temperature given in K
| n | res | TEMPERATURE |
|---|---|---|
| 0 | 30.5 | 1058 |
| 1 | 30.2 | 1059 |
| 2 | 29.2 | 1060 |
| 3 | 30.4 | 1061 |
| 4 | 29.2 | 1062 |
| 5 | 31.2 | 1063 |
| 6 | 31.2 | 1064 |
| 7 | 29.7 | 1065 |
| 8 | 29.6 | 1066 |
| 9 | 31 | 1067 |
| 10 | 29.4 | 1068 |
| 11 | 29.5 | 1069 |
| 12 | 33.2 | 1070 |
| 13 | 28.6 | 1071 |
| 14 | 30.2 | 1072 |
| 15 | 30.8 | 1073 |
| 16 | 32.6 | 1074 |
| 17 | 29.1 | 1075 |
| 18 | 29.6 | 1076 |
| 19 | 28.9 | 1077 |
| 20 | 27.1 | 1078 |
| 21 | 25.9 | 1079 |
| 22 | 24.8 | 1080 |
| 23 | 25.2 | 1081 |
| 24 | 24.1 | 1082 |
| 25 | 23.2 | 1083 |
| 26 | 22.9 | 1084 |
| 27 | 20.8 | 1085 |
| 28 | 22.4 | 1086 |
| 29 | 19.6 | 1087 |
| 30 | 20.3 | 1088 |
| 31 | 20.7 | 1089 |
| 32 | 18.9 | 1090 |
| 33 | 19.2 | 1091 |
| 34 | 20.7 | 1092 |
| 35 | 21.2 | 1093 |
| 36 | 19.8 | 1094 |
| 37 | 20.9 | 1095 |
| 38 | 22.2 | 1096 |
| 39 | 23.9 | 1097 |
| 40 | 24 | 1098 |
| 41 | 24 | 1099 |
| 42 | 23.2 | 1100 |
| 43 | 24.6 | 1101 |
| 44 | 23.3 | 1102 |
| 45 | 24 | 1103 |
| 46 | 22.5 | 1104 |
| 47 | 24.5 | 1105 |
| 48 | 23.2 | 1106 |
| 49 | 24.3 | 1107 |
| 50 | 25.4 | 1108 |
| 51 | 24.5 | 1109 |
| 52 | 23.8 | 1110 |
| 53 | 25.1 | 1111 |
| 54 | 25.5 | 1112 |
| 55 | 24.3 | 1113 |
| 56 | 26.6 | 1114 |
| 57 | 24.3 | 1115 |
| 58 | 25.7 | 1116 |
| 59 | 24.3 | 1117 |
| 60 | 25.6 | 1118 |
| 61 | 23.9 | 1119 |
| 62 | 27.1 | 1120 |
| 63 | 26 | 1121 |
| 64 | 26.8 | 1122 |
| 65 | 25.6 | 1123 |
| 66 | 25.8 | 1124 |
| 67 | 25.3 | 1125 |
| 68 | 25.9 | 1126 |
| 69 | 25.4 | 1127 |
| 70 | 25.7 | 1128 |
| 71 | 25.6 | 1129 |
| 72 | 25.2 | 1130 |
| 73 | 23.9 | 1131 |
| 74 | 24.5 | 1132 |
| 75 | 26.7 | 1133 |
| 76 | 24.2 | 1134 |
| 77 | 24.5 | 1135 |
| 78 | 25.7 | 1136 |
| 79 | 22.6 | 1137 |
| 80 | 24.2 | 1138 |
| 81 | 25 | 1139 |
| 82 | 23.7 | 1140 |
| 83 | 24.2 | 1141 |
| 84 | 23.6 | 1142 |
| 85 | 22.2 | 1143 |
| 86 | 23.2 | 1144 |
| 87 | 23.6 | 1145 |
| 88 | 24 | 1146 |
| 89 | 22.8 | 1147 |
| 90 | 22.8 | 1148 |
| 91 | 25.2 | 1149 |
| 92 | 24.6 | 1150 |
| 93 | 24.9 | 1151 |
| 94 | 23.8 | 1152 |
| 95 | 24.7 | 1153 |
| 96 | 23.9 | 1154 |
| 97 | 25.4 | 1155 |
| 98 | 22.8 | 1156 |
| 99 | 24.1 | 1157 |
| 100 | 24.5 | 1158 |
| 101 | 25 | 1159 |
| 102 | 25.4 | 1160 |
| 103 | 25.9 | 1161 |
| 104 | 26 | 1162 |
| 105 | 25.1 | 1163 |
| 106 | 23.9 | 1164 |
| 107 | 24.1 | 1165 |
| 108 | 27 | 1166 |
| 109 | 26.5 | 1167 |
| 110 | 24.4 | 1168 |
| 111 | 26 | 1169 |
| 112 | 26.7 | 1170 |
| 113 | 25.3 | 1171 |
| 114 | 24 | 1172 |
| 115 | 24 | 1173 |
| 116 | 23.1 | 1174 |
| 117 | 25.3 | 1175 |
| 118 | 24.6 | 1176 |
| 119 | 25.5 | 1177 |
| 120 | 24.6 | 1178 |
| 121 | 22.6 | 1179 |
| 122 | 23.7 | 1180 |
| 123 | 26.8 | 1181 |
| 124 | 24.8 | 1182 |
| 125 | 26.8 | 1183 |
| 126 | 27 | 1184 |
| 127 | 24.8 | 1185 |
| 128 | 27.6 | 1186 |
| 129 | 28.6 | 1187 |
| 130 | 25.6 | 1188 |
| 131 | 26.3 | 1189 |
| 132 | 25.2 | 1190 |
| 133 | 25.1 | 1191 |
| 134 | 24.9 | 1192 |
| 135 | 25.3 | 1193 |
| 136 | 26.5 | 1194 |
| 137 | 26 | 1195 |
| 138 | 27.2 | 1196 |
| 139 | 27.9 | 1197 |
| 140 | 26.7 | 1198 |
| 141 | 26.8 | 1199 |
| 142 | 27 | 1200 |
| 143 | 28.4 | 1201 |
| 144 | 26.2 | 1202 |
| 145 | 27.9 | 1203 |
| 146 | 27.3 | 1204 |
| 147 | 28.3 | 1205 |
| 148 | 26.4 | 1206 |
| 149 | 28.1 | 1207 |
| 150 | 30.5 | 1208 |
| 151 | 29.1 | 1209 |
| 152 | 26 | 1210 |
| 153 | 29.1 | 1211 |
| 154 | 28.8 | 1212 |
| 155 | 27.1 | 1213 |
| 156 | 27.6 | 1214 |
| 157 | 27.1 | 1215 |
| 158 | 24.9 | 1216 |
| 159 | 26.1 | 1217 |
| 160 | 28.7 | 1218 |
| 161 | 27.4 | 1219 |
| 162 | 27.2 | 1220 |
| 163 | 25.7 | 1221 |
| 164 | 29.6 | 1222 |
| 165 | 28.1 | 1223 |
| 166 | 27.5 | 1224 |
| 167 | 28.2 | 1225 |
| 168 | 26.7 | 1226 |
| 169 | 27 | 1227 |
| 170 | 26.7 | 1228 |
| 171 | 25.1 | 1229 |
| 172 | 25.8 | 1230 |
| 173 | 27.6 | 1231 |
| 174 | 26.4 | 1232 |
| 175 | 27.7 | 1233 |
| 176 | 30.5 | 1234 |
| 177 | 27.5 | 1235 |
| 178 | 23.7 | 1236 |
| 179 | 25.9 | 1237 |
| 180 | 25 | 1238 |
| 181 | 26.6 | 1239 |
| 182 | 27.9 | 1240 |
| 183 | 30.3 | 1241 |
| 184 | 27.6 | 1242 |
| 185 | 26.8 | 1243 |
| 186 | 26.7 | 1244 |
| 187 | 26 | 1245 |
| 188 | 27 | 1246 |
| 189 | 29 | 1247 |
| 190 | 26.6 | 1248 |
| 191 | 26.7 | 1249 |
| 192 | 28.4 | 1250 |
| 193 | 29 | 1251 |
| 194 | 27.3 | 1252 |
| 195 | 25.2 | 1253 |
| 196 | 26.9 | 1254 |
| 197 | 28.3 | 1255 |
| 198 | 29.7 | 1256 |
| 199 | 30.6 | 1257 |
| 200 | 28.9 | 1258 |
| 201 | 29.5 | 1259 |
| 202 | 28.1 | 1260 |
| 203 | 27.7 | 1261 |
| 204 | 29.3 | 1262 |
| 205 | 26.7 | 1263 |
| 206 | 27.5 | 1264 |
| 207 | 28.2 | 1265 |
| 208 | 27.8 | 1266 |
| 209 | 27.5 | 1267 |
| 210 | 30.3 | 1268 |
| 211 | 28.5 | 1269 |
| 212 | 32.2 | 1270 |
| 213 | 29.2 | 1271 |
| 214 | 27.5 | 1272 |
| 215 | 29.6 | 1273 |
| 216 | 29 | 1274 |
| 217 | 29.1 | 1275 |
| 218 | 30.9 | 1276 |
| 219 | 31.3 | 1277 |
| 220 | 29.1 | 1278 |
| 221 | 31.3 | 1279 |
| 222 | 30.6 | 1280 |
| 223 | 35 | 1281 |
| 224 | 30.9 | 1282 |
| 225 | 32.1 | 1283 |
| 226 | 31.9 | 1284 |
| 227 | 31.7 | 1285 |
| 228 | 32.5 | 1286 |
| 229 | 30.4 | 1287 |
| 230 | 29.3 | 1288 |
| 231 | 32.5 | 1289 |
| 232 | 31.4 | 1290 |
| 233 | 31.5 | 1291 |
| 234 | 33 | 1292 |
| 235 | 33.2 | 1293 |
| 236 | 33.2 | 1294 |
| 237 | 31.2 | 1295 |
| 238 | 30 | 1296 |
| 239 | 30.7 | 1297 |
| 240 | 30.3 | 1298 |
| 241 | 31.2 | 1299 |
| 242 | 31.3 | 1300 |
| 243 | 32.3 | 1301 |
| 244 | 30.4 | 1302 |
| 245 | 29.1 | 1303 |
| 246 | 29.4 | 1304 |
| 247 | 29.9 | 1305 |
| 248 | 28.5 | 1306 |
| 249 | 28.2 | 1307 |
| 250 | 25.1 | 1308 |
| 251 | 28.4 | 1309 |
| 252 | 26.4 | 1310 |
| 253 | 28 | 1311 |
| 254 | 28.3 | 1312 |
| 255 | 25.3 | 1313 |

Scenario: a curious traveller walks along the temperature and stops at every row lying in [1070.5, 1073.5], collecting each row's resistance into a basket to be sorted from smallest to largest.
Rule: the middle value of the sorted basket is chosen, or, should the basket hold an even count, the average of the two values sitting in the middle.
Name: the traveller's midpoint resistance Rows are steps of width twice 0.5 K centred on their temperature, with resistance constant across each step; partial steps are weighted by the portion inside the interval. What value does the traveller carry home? 30.2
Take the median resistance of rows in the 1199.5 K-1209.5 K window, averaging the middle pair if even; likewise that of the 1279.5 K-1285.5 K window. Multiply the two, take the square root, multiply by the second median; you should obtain 949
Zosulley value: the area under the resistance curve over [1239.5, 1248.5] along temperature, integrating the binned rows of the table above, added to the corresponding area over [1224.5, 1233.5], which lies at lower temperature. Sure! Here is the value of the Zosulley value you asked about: 489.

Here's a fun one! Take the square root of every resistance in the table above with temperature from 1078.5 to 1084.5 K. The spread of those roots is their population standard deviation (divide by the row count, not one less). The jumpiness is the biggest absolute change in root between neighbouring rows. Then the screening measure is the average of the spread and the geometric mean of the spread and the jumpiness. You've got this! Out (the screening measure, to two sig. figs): 0.11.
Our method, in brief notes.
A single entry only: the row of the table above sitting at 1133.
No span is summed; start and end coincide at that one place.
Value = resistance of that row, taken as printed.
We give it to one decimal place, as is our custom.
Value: 26.7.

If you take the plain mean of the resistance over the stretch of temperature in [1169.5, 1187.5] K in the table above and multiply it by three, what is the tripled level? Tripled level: 76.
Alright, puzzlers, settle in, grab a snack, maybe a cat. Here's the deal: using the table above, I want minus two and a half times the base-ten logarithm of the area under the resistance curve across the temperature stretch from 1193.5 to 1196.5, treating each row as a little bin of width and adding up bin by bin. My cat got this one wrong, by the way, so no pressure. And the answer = -4.754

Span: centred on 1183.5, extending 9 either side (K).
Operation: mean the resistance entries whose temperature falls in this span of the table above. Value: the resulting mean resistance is 26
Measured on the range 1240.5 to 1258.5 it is 28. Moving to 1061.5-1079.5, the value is 30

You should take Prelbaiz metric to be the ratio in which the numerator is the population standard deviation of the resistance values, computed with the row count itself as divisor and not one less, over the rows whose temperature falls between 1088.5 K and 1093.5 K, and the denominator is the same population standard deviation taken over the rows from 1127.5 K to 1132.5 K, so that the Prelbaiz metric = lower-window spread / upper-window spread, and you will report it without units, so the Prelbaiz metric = 1.33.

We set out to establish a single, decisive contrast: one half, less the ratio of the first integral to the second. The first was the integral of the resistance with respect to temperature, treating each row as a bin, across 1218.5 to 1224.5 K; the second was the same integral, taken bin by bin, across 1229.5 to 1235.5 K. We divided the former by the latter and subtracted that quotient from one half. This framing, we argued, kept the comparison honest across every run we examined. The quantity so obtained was -0.50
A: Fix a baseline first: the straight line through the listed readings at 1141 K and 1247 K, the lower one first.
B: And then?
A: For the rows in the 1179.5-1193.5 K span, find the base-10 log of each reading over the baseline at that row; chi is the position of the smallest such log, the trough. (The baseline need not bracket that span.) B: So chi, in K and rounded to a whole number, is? 1180 K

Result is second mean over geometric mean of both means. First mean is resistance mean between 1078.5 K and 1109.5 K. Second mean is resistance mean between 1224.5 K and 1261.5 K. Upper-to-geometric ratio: 1.10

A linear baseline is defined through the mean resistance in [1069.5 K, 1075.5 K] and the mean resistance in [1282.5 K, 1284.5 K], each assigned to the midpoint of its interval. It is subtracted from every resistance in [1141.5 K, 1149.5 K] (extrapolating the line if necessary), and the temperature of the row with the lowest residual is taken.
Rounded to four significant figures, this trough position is 1143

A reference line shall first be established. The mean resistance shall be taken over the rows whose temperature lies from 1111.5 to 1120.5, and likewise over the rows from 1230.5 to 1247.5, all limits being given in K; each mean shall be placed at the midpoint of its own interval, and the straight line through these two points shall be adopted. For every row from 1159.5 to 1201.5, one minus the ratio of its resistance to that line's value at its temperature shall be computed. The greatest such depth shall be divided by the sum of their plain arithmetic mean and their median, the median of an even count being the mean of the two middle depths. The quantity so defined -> 3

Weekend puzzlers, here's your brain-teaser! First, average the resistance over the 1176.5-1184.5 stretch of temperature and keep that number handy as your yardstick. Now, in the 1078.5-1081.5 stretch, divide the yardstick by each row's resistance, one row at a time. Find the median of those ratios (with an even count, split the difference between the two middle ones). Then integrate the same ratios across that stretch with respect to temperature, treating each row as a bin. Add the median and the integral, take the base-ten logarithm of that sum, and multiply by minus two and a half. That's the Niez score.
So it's -1.50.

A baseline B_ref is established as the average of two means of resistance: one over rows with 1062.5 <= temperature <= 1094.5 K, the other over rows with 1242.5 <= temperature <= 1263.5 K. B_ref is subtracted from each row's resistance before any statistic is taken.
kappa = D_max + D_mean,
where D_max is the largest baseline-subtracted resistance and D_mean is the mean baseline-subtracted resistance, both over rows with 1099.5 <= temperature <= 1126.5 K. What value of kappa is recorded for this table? -1.9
